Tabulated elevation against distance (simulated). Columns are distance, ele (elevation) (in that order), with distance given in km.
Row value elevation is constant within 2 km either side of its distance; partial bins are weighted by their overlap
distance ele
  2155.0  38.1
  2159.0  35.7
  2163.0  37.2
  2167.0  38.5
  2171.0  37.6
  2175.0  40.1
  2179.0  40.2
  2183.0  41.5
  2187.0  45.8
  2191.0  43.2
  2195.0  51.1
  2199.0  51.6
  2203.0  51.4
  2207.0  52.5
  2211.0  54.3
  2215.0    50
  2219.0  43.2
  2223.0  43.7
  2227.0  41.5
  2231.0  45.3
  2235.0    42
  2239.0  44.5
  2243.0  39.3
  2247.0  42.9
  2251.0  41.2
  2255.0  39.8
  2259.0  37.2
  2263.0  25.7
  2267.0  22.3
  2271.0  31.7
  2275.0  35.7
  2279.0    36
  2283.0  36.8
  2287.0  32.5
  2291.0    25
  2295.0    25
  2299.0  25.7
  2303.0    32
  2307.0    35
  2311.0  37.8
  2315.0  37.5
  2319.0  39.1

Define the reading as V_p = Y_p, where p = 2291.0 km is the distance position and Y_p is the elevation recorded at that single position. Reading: 25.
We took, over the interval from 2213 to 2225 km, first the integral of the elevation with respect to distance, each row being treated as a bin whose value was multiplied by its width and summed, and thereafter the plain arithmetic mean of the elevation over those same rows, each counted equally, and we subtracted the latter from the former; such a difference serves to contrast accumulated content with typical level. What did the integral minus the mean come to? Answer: 502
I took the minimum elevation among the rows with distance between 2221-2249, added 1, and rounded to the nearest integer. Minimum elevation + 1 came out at 40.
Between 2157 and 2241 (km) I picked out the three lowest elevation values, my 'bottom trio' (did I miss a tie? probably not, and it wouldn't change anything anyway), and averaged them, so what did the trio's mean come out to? 37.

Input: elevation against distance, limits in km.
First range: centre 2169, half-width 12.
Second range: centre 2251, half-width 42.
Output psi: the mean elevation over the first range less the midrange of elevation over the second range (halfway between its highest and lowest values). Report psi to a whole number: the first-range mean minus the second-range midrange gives 0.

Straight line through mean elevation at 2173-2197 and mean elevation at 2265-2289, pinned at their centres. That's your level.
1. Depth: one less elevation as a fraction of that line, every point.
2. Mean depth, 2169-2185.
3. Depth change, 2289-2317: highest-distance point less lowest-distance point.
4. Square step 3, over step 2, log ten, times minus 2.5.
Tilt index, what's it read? -1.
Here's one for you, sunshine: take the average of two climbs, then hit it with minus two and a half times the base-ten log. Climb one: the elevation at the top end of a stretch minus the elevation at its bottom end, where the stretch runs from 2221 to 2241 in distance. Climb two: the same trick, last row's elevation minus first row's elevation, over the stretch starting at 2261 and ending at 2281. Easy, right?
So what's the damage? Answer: -1.9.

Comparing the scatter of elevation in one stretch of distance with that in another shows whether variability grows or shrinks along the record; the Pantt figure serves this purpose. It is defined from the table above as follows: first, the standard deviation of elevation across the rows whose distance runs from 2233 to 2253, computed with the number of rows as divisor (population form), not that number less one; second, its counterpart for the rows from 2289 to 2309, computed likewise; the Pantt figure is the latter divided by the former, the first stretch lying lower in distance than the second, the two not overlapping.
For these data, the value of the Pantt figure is 2.4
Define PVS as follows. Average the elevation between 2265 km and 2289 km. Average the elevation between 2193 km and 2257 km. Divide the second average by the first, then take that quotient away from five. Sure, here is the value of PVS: 3.59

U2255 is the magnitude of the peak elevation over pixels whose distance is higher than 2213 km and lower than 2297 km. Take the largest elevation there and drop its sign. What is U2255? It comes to 50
